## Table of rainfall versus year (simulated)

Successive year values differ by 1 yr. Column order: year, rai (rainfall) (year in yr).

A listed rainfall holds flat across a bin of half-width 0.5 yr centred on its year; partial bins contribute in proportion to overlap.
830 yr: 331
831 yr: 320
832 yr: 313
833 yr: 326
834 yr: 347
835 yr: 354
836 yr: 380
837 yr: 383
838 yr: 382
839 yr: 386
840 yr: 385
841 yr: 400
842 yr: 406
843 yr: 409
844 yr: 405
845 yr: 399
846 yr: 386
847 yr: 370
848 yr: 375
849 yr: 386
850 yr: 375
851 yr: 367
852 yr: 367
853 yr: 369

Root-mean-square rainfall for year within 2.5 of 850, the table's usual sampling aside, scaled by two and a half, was 935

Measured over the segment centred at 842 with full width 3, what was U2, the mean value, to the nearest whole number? 405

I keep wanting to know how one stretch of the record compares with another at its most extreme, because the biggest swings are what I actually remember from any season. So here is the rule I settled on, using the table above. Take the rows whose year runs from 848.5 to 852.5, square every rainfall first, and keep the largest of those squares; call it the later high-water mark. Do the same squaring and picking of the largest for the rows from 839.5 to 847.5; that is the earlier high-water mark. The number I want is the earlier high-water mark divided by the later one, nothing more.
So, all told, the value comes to 1.12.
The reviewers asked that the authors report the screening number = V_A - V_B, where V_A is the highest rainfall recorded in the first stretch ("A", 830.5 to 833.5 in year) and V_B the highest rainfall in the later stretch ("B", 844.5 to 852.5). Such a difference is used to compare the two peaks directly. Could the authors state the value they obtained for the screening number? -73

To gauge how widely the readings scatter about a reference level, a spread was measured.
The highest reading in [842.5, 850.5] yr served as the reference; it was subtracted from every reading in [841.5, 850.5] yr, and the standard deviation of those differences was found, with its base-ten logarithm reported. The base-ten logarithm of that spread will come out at 1.2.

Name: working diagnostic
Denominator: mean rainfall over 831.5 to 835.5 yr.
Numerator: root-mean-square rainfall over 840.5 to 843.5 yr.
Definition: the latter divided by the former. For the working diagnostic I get 1.21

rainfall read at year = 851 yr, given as 367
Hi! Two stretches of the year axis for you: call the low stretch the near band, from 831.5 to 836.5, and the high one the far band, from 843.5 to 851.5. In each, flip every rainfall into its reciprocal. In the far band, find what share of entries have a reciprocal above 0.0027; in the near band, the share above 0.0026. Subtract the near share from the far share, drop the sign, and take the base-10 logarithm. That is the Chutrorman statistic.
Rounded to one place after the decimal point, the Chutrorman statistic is -0.1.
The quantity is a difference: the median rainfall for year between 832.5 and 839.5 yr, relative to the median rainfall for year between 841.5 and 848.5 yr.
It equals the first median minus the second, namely -19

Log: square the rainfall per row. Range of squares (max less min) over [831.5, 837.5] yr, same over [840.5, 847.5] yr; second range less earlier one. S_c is -18339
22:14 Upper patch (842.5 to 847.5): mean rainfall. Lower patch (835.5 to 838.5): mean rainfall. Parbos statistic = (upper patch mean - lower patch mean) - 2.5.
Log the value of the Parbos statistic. 10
